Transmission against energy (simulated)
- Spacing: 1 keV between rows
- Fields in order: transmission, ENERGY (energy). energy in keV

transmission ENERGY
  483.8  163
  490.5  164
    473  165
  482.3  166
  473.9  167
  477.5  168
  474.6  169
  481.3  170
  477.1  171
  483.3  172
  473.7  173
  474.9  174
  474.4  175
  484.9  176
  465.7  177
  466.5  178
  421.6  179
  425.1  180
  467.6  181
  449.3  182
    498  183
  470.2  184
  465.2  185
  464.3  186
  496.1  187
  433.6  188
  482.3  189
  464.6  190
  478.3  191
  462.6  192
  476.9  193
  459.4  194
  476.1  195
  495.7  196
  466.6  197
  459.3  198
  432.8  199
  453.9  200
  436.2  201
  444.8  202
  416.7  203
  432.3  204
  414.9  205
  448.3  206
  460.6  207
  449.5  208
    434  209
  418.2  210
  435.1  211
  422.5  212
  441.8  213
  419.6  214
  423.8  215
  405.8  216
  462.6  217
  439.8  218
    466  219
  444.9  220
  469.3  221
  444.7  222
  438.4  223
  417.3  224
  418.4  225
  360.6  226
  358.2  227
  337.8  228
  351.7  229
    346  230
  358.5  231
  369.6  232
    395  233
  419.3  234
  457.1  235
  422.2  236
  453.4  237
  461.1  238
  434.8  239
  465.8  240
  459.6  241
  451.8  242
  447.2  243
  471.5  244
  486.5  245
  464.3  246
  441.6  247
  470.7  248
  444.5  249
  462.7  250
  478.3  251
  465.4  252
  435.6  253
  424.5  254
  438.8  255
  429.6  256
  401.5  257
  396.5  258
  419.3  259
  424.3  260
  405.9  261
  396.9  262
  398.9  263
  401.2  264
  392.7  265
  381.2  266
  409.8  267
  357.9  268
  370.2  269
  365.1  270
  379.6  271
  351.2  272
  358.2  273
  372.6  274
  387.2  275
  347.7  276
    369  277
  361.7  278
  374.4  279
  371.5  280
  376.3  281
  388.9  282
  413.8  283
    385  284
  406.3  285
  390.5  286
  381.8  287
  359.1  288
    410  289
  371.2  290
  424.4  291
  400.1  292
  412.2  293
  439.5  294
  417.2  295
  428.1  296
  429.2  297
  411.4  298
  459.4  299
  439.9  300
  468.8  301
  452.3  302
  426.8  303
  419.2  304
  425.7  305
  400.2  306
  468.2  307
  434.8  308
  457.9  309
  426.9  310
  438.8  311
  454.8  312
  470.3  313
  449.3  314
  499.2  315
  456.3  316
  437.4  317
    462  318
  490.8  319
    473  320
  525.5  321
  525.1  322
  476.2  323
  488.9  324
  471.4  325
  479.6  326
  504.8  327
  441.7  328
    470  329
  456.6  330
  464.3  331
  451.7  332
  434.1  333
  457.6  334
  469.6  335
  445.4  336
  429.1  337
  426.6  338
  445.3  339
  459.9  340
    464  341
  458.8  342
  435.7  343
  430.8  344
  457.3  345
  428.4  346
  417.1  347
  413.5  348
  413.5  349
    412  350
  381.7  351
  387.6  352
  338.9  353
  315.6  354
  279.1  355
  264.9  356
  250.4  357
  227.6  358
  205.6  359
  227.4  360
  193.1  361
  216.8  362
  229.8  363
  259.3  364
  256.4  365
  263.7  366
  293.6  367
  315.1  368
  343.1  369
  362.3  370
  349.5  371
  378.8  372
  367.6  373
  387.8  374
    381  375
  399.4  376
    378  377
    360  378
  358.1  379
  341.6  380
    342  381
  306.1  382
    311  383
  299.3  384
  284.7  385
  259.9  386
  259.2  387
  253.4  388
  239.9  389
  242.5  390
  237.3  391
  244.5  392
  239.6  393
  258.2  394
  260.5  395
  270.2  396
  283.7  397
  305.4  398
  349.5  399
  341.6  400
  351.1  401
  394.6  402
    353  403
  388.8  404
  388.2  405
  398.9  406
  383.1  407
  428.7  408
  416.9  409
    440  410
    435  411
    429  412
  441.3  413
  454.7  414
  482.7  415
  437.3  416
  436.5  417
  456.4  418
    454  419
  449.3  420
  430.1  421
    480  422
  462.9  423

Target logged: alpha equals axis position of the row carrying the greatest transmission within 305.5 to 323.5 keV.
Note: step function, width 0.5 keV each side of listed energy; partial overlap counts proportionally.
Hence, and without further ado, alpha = 321 keV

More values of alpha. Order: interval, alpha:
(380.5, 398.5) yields 381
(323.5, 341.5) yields 327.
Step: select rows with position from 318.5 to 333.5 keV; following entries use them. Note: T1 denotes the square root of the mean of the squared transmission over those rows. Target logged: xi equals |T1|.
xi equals 478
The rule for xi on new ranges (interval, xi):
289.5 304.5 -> 427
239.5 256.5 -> 456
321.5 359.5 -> 422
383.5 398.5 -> 263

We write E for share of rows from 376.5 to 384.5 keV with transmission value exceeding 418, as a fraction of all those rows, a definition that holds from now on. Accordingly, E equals 0.00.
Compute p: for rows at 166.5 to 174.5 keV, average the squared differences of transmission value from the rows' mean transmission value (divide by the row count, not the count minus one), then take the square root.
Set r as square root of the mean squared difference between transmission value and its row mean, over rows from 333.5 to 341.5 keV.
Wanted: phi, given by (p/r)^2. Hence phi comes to 0.1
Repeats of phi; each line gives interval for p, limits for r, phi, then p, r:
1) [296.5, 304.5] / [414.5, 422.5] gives 1.1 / 19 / 18.3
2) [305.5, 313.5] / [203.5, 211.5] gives 2.3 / 22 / 14.6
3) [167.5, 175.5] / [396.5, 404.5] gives 0.0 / 3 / 35.1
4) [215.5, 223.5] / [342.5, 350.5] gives 1.7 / 19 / 14.5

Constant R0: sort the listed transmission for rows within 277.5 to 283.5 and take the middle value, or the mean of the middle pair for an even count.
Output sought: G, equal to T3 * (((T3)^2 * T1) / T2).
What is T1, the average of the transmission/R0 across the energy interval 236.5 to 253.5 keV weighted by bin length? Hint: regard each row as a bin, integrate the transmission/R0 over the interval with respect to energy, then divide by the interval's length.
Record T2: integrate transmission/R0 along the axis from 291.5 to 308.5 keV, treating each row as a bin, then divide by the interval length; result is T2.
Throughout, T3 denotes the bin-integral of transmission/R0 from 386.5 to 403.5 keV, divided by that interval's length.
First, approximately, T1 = 1.22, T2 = 1.15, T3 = 0.77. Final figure 0.5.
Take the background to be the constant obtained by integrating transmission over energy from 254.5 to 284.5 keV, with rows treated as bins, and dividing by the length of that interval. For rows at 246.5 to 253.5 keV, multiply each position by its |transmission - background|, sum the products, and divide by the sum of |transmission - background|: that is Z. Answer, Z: 250.0 keV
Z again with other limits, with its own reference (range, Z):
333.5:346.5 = 339.8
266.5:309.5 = 293.0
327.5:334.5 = 330.9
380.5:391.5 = 386.9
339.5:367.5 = 356.9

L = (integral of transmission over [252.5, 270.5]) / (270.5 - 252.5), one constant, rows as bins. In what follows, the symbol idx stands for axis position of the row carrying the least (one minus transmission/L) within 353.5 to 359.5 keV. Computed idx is 354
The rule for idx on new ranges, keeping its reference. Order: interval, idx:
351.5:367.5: 352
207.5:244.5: 244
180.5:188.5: 183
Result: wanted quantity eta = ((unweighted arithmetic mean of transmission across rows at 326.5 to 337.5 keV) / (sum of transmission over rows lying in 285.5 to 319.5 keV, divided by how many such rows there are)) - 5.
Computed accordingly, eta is -3.94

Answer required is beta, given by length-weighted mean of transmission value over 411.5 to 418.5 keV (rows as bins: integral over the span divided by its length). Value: 448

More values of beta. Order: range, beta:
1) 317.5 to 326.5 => 488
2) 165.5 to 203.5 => 465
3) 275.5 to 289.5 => 381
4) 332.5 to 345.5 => 447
